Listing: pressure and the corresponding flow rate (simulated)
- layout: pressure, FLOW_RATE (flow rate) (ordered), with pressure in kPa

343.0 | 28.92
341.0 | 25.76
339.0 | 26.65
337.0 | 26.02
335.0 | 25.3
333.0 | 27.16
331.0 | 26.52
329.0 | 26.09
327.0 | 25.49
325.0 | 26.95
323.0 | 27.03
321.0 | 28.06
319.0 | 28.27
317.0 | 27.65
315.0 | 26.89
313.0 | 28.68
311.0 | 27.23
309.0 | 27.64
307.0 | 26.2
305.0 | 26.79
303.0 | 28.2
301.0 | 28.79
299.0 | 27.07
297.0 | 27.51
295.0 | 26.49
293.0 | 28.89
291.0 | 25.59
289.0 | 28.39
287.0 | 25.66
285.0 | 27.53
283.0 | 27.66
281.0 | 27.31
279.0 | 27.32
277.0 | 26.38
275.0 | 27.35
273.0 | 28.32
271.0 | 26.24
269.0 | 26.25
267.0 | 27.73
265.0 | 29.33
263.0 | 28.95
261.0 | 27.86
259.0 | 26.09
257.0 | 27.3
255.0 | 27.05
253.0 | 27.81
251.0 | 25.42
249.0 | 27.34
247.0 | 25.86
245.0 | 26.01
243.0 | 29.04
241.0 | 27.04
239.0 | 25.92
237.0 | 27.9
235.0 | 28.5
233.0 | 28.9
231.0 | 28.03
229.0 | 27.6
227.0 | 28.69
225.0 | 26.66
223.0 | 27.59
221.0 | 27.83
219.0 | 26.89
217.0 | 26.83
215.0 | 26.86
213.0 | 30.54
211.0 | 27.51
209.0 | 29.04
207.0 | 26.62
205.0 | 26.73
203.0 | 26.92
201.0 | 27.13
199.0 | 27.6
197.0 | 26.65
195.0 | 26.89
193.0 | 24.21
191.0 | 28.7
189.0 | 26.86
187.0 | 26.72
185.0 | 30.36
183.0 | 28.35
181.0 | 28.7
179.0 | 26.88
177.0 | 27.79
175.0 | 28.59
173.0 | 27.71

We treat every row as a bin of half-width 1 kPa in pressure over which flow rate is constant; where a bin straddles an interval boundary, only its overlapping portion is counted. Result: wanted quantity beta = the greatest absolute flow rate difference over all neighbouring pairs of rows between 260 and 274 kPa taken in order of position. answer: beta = 2.08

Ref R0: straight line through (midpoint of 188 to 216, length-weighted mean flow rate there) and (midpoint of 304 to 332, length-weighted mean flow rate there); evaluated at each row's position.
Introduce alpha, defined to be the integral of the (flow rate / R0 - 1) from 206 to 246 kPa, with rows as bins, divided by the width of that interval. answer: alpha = 0.016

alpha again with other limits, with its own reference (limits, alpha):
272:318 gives 0.008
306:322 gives 0.017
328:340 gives -0.029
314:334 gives -0.003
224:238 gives 0.029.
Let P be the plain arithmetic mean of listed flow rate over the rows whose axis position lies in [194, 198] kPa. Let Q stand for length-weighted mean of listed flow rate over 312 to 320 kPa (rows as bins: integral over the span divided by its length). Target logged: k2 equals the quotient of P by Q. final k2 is 0.960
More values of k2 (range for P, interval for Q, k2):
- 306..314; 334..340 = 1.056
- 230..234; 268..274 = 1.057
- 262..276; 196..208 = 1.030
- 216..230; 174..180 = 0.989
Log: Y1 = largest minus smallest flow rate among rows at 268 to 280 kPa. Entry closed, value 2.1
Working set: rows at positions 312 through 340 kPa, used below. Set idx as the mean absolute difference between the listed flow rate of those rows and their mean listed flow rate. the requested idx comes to 0.77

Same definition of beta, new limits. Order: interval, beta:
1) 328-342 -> 1.86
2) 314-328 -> 1.46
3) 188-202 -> 4.49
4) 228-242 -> 1.98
